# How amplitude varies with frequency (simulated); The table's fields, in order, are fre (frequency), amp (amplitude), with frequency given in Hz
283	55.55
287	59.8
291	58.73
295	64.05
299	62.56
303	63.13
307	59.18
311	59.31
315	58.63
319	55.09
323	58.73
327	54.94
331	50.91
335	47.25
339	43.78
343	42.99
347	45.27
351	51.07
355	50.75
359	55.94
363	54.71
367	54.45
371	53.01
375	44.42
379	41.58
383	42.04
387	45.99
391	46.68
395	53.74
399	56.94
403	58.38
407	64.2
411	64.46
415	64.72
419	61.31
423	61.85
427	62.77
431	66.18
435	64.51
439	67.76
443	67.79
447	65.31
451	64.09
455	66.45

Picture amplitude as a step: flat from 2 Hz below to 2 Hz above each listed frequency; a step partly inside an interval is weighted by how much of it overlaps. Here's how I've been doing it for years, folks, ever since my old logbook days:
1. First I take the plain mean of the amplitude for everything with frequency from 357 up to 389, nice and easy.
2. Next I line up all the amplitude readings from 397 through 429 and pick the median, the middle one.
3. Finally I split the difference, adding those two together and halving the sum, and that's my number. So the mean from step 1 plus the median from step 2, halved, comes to 55.7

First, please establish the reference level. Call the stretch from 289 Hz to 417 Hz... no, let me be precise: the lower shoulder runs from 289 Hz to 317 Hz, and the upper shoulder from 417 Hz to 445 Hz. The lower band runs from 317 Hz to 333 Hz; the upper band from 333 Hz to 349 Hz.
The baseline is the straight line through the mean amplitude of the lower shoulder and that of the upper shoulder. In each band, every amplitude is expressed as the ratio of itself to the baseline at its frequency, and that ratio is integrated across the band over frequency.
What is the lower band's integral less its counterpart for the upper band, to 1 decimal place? 2.7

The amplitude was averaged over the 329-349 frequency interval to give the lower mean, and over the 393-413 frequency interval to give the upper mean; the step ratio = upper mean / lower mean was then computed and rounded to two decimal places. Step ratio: 1.29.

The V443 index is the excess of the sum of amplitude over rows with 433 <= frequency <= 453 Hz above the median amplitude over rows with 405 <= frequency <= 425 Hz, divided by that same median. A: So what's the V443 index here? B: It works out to 4.1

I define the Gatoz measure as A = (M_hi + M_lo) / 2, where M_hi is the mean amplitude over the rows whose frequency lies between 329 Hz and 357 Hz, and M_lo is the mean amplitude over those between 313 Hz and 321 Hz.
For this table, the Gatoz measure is 52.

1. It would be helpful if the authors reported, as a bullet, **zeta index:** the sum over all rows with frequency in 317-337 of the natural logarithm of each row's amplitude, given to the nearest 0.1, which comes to 19.9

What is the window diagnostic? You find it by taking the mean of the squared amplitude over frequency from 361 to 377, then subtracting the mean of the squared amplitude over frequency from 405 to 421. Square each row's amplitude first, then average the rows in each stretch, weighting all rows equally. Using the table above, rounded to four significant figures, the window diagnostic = -1371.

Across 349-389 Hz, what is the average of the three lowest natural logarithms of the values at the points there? 3.75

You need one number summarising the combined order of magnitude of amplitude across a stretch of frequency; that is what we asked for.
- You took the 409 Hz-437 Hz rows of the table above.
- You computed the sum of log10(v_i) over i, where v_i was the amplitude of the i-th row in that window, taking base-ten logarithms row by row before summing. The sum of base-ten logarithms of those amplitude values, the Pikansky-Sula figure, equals 13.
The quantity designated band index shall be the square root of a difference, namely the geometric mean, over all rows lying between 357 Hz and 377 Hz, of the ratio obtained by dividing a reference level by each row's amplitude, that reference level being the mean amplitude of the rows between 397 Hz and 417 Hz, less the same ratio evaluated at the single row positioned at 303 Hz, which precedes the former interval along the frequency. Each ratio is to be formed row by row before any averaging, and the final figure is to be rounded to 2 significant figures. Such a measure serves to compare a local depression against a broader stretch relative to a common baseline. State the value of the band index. 0.45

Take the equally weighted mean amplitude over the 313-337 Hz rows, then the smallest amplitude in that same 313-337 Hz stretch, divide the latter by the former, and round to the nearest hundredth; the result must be 0.87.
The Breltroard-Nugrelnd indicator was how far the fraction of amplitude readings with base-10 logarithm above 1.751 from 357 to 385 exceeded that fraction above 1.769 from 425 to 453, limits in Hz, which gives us -1.0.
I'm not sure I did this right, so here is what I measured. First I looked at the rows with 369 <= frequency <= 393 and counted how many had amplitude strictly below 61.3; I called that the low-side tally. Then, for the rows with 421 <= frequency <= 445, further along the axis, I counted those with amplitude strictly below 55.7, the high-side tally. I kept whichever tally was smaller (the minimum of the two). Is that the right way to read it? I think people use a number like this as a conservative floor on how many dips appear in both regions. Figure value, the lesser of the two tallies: 0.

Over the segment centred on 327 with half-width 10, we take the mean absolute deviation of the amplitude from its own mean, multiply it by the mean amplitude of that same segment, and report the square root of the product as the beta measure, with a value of 14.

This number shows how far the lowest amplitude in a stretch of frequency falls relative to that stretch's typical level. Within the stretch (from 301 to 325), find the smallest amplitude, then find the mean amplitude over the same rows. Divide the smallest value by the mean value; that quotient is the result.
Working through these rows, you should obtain 0.93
